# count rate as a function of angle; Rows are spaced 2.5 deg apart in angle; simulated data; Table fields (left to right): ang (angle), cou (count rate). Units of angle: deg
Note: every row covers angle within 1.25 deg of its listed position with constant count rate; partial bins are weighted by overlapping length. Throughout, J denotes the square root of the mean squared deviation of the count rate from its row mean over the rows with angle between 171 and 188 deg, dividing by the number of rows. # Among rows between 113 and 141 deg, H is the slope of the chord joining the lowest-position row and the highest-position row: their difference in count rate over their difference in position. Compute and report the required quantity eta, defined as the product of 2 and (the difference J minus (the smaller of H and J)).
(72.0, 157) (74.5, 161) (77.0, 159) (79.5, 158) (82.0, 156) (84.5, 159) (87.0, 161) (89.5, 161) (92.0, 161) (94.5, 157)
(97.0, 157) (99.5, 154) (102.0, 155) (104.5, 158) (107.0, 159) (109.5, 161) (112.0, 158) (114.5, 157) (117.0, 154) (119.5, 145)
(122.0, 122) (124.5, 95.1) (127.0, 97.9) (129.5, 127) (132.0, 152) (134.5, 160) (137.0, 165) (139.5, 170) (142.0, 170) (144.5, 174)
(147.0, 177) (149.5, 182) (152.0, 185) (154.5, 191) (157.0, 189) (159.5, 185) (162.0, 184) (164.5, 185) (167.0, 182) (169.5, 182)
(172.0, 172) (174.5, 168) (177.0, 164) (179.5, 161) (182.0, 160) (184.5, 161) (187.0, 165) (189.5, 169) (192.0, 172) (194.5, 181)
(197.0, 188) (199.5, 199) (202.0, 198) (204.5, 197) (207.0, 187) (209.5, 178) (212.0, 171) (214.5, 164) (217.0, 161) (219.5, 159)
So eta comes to 7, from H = 0.5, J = 4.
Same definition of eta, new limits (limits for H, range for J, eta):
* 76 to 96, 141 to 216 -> 23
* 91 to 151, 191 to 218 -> 25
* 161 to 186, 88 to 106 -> 7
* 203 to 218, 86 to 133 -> 46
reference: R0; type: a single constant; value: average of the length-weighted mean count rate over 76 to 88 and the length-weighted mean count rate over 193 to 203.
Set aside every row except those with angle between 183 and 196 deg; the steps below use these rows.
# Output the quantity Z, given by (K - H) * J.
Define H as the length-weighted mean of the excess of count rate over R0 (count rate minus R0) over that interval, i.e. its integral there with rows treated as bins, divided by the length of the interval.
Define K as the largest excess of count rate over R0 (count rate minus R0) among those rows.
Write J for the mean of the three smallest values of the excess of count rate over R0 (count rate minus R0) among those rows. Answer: -109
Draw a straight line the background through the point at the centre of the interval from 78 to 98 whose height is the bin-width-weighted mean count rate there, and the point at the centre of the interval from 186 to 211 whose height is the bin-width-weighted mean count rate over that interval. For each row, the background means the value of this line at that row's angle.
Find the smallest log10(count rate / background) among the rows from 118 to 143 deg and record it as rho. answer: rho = -0.24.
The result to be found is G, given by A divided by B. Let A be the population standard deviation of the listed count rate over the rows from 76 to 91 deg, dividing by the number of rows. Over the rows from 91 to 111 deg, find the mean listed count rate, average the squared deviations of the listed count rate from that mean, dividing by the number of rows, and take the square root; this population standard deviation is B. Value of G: 0.7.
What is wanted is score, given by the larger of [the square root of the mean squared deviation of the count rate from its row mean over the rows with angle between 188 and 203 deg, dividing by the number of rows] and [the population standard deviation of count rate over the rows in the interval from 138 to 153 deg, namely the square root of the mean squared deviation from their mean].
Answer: 12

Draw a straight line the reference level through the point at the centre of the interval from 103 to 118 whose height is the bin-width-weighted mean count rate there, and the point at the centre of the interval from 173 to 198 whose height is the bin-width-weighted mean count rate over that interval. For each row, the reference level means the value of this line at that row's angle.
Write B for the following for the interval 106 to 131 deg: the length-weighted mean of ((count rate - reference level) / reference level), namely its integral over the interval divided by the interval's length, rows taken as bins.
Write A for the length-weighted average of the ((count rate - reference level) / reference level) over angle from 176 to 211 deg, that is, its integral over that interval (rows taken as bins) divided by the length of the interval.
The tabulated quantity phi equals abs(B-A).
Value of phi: 0.18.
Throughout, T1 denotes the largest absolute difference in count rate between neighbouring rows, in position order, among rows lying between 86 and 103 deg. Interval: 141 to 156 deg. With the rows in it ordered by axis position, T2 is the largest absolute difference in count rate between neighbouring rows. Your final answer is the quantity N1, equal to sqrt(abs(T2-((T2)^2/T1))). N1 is 1.7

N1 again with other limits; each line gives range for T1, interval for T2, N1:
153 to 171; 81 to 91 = 0.9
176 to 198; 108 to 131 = 8.1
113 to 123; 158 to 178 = 2.4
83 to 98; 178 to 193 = 0.0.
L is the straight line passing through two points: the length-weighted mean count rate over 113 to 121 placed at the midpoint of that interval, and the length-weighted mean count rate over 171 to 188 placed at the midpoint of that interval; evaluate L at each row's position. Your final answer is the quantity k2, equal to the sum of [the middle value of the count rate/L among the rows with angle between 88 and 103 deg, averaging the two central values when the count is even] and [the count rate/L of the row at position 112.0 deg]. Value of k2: 2.12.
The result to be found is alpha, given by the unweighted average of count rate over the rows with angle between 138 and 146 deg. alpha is 171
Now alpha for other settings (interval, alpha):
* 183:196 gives 170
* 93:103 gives 156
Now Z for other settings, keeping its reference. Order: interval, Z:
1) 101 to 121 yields -129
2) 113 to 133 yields -1789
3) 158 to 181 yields -95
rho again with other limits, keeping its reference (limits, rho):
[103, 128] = -0.24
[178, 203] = -0.05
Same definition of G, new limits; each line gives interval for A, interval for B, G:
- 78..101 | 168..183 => 0.3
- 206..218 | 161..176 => 1.5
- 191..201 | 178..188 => 5.1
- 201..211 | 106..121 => 1.6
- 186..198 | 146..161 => 1.8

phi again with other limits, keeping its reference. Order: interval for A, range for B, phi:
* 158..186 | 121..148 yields 0.13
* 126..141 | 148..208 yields 0.16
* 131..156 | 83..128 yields 0.12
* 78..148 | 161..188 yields 0.06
